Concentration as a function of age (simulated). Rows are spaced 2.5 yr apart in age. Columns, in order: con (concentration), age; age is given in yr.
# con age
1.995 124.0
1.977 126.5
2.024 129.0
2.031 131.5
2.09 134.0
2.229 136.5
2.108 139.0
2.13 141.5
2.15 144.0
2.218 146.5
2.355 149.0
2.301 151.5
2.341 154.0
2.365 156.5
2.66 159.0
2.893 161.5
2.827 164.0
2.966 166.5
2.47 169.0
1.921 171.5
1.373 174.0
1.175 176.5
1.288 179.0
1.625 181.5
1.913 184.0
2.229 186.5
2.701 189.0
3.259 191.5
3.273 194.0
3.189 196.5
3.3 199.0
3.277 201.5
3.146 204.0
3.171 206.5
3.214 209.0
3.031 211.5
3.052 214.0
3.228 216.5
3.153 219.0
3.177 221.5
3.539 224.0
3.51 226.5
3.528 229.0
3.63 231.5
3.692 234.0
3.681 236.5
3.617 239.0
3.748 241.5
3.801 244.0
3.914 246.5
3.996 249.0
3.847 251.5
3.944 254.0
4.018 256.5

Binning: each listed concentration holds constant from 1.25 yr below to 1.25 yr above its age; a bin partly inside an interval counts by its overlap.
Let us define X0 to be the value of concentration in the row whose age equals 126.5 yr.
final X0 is 1.977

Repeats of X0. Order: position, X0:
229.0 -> 3.528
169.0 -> 2.47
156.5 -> 2.365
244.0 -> 3.801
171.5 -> 1.921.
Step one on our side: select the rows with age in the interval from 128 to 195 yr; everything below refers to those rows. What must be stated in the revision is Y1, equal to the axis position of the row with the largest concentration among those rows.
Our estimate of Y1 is 194.0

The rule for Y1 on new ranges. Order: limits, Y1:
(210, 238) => 234.0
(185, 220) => 199.0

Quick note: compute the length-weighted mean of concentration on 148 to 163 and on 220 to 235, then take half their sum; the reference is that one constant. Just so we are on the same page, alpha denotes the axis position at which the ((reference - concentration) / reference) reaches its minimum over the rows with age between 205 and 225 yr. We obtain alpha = 224.0 yr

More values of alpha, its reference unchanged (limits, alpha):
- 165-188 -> 166.5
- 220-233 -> 231.5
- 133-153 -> 149.0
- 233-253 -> 249.0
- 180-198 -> 194.0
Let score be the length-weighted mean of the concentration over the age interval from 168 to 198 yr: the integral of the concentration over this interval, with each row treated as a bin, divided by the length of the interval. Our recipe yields 2.21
